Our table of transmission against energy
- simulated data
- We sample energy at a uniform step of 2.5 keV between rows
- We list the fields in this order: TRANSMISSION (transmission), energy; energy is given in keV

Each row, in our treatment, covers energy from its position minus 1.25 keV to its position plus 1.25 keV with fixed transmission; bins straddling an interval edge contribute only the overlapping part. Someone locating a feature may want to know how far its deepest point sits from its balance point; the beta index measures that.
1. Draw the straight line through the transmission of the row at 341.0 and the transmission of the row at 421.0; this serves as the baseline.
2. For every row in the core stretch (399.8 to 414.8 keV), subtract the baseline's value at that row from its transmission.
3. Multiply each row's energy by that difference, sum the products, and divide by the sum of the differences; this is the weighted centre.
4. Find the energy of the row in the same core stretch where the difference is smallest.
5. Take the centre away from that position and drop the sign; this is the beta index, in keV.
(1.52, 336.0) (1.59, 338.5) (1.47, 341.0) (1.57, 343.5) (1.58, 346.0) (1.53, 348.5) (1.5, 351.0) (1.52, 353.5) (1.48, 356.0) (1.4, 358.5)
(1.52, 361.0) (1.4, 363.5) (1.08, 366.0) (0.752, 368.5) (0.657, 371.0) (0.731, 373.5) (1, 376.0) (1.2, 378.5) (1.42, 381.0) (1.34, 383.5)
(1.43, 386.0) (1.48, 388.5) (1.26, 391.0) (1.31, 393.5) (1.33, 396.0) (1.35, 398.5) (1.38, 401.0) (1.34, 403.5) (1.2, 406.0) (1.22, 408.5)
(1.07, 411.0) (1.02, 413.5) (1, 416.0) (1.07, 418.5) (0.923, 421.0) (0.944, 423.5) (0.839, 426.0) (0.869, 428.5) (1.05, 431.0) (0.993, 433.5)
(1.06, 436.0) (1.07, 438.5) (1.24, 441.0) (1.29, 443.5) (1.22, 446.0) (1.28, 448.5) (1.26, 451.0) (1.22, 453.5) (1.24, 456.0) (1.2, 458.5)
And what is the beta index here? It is 8.5 keV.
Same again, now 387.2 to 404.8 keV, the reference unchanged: 5.5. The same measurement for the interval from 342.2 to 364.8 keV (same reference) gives 5.3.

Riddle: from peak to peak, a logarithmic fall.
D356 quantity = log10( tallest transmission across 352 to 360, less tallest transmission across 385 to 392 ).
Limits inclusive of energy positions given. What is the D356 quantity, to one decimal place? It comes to -1.4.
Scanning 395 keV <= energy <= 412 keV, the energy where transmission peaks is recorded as 401.0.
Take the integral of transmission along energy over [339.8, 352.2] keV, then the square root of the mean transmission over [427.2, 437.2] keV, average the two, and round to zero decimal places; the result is 10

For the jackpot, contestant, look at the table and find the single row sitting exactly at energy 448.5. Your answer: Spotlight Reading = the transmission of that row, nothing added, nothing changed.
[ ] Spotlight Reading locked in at 1.28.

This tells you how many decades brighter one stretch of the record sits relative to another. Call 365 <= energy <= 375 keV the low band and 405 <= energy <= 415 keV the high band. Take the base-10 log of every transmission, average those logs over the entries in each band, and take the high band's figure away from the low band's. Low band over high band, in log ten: -0.15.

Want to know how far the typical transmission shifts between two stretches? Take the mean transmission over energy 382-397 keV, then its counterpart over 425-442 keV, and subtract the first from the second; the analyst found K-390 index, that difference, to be -0.34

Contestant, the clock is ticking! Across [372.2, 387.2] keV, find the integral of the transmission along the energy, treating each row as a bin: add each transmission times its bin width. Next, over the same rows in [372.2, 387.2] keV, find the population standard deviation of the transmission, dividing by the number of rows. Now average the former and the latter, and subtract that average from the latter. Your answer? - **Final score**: -8.8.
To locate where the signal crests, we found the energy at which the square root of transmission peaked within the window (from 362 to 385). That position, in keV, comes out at 381.0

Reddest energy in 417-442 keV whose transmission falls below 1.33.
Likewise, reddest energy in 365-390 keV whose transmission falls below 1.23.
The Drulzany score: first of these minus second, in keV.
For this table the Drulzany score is 62.5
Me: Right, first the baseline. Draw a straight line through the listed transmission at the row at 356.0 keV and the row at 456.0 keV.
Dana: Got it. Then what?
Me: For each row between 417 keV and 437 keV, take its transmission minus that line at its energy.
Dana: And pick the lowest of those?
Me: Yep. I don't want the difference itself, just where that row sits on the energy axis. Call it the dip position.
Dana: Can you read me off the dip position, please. 426.0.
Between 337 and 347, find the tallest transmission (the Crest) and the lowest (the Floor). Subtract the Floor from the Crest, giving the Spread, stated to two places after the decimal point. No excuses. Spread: 0.12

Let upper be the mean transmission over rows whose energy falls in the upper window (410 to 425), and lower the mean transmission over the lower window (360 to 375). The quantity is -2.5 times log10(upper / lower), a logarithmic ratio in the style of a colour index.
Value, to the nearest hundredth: 0.02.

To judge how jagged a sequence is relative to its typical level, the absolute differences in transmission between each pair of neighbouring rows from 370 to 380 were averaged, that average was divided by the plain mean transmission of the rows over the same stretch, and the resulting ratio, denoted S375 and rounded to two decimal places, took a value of 0.20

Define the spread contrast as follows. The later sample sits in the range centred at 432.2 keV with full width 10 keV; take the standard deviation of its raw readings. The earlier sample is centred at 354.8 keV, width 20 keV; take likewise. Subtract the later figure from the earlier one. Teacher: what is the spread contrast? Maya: -0.02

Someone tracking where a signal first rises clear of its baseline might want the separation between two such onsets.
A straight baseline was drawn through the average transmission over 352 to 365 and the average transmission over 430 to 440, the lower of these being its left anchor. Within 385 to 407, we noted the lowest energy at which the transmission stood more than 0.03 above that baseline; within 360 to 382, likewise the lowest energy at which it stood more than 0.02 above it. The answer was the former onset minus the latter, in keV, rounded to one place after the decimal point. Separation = 25.0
